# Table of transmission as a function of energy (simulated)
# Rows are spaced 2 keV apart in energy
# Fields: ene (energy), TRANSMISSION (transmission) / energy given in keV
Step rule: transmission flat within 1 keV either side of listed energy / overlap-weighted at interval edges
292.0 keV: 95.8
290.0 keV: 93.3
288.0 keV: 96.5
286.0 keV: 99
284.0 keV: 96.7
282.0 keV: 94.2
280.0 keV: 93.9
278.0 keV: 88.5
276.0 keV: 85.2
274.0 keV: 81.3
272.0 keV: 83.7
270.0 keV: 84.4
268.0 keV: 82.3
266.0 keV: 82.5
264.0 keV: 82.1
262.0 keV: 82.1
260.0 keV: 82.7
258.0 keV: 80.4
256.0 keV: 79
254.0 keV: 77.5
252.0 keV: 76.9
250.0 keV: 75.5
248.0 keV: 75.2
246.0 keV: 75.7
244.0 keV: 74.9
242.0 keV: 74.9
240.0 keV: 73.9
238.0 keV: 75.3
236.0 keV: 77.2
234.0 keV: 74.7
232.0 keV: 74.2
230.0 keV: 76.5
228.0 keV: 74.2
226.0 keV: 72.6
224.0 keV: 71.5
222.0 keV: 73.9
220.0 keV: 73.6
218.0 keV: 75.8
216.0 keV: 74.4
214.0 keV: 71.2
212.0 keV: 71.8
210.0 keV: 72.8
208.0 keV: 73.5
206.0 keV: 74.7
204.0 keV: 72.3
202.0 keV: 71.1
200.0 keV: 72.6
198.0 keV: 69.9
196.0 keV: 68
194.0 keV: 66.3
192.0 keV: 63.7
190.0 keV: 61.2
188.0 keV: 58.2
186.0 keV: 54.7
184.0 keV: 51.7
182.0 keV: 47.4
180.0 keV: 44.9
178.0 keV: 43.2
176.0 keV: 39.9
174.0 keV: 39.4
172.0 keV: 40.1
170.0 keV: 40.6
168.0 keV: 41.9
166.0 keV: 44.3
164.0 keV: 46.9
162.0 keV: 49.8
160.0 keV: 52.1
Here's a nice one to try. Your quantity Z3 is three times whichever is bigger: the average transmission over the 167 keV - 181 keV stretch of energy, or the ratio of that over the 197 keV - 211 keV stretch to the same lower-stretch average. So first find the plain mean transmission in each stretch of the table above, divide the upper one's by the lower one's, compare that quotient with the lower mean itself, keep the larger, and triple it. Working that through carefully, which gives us 124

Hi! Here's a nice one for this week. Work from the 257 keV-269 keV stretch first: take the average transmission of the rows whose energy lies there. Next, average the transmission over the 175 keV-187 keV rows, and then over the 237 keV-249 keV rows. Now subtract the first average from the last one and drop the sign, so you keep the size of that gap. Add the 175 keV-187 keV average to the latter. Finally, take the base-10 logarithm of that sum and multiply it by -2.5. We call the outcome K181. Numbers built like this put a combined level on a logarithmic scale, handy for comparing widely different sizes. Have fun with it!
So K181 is -4.33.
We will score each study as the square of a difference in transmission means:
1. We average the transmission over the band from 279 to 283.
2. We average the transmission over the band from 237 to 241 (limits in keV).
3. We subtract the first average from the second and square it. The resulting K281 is 378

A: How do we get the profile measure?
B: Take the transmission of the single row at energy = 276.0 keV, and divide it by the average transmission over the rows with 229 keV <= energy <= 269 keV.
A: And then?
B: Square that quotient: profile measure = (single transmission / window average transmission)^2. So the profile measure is 1.2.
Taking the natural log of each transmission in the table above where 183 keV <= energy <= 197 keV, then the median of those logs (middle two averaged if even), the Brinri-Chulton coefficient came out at 4.1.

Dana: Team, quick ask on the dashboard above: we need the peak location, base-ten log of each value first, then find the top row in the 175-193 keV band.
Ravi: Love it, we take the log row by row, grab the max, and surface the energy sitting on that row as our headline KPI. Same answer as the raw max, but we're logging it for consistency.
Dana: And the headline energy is 192.0 keV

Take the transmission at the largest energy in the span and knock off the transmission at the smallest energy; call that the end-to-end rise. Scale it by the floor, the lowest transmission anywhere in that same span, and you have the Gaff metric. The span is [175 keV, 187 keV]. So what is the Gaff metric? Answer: 0.37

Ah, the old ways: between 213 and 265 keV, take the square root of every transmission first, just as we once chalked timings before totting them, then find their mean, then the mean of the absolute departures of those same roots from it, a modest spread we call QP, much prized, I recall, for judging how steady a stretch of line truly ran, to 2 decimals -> 0.13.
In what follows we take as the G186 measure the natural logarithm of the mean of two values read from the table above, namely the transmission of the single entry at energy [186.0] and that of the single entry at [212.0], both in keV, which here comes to 4.15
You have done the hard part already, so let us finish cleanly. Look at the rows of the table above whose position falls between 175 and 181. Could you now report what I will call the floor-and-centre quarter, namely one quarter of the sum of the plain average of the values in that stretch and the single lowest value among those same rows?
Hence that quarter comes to 21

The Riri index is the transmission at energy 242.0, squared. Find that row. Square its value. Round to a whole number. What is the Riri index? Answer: 5610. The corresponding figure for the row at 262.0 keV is 6740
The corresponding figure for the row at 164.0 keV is 2200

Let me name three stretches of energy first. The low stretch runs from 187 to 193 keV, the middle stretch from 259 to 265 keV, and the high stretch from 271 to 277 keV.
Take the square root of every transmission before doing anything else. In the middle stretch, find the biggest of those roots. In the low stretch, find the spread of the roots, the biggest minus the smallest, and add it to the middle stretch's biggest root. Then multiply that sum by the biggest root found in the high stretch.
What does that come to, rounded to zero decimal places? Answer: 87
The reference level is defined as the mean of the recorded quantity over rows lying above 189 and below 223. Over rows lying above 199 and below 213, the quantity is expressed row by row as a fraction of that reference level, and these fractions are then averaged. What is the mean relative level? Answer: 1.02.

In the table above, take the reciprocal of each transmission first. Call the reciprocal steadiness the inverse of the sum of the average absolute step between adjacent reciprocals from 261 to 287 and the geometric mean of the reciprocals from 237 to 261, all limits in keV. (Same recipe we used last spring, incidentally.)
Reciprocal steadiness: 75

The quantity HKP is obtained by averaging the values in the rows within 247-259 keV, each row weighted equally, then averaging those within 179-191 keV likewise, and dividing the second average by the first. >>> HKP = 0.68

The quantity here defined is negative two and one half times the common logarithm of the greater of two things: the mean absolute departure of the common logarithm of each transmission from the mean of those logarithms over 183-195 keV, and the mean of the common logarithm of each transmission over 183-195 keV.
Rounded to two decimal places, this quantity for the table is -0.62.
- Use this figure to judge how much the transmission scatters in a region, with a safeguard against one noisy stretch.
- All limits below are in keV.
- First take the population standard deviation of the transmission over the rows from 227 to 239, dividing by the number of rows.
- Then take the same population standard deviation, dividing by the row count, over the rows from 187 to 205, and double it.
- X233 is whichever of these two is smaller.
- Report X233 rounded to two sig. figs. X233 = 1.1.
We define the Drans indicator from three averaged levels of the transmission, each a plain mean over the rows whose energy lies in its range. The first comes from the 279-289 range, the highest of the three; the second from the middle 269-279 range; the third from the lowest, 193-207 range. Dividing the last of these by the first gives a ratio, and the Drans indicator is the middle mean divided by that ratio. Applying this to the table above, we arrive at 115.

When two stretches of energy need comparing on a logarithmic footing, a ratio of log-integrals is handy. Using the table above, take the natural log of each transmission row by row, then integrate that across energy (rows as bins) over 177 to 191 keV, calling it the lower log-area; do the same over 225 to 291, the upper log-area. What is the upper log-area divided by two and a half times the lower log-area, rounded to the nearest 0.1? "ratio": 2.1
